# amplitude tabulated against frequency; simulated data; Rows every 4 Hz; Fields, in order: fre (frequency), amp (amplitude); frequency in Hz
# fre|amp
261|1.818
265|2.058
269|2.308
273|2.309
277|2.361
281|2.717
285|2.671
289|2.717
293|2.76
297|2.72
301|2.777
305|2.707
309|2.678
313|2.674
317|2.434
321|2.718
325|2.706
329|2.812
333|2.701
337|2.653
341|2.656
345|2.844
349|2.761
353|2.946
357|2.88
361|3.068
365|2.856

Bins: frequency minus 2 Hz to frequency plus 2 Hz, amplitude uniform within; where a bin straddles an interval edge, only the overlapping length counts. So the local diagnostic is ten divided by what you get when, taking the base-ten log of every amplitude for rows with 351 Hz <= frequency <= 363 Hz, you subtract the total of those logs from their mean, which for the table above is -10.6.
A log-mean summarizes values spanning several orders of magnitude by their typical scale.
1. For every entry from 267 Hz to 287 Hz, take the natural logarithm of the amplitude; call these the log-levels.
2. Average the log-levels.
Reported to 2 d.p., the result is 0.90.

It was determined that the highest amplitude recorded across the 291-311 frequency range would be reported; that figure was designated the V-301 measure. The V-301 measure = 2.777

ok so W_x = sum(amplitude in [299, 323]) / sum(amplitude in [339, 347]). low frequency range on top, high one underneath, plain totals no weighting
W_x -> 2.9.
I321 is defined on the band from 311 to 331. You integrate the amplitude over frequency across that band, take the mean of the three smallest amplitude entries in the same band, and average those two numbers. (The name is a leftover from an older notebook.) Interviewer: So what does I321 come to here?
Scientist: 28.0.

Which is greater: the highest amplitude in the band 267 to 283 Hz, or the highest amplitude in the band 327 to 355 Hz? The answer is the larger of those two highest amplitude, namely 2.95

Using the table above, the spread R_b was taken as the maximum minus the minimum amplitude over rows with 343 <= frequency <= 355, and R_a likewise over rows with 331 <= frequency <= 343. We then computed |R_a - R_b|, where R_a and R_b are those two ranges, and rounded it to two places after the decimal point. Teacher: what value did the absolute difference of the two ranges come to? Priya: 0.14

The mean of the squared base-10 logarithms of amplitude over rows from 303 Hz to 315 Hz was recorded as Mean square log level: 0.184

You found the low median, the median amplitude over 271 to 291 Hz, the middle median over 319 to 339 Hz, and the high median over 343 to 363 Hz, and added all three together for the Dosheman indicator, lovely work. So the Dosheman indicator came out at 8.26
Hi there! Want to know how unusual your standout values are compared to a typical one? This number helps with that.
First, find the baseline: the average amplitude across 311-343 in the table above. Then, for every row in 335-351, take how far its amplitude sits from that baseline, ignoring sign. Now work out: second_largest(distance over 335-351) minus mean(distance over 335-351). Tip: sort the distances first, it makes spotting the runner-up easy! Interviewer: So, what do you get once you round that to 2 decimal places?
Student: 0.02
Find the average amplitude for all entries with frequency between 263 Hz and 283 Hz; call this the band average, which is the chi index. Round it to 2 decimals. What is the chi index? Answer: 2.35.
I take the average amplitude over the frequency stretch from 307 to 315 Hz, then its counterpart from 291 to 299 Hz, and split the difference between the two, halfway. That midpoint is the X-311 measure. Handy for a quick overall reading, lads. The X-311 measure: 2.71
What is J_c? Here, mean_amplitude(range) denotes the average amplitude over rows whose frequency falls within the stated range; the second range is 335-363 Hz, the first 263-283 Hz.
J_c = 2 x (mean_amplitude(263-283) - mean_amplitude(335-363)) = -1.0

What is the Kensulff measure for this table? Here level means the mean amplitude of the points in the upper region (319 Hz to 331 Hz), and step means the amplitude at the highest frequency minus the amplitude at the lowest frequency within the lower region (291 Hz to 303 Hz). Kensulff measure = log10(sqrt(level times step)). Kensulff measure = -0.67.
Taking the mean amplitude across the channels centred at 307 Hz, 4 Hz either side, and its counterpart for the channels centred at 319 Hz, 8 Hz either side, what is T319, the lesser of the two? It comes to 2.633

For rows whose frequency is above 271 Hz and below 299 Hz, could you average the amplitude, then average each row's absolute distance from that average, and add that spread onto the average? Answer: 2.764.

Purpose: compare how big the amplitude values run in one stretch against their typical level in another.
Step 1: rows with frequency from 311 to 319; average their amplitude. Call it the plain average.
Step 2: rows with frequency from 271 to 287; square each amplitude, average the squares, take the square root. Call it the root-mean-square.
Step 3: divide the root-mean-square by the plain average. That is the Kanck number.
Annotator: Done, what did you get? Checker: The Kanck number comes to 0.99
